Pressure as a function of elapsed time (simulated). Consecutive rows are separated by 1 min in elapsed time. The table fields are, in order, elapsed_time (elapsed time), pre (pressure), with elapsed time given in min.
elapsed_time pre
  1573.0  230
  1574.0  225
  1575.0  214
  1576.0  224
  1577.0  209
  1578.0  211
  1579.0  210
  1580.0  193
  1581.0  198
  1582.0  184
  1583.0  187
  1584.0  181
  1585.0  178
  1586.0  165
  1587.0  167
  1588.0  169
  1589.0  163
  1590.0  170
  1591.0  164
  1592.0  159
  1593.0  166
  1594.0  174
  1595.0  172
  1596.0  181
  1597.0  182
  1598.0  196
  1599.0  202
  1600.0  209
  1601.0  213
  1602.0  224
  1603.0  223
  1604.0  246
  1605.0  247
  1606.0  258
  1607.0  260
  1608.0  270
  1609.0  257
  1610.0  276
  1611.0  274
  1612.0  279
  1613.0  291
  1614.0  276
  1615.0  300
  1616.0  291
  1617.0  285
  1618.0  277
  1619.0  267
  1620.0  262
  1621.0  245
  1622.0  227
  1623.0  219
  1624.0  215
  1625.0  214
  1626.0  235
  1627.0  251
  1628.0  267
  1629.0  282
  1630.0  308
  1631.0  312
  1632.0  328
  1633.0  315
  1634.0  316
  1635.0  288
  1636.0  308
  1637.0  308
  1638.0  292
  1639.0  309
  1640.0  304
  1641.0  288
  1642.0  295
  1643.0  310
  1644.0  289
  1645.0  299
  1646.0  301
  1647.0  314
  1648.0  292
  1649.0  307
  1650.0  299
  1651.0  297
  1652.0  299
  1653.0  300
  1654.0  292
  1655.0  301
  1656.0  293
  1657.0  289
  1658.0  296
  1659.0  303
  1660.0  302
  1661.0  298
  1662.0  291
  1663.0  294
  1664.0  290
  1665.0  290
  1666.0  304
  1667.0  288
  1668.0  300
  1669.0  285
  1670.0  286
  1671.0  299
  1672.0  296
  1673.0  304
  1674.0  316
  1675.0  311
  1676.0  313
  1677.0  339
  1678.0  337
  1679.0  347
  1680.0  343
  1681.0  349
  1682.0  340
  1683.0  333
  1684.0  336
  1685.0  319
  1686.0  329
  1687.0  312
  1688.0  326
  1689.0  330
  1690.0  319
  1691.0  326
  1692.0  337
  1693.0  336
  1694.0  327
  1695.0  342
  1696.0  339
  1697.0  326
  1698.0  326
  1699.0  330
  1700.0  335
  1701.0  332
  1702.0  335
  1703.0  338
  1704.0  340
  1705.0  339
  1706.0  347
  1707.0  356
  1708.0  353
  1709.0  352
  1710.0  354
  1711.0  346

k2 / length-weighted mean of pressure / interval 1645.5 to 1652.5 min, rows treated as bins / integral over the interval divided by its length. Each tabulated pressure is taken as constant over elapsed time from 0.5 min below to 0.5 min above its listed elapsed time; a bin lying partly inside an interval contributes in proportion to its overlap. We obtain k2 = 301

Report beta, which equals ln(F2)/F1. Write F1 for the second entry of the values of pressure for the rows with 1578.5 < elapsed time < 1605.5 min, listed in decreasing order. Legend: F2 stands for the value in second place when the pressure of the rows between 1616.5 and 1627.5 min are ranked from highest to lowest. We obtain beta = 0.023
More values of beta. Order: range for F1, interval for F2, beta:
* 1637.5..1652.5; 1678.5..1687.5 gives 0.019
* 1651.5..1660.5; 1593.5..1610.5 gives 0.019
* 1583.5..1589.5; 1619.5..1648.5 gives 0.032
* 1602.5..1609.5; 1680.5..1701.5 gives 0.022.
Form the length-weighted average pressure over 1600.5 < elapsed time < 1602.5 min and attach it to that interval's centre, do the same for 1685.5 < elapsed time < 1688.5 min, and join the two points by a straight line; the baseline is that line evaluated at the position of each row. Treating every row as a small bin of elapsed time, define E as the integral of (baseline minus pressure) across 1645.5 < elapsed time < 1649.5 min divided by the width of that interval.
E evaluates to -29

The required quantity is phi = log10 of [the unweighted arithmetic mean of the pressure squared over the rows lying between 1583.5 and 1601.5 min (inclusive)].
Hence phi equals 4.51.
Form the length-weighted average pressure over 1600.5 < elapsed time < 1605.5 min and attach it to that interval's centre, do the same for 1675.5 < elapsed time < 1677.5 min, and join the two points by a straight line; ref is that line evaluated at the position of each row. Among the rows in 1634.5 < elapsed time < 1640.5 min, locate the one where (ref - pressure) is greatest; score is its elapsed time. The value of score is 1635.0 min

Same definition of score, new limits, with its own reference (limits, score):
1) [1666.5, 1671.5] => 1670.0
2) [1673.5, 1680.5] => 1675.0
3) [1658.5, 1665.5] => 1665.0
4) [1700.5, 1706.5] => 1701.0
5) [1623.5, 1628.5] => 1625.0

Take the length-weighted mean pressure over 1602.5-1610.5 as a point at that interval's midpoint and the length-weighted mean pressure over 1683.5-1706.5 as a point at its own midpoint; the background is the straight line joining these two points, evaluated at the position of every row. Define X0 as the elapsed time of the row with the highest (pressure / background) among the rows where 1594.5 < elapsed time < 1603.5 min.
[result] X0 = 1602.0 min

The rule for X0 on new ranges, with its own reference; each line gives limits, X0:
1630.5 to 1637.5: 1632.0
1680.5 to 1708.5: 1681.0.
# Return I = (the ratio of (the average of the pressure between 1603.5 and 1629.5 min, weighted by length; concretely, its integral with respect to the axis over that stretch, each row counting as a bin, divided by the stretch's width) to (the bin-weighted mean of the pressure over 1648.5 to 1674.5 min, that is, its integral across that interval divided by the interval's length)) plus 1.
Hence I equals 1.9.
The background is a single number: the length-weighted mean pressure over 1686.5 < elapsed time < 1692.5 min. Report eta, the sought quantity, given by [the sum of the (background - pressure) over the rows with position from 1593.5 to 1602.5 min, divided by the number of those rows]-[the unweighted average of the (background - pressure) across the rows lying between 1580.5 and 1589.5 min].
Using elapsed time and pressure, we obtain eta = -18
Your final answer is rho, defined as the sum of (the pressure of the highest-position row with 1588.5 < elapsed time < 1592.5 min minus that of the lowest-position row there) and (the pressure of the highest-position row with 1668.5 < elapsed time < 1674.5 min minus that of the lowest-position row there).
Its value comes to 27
